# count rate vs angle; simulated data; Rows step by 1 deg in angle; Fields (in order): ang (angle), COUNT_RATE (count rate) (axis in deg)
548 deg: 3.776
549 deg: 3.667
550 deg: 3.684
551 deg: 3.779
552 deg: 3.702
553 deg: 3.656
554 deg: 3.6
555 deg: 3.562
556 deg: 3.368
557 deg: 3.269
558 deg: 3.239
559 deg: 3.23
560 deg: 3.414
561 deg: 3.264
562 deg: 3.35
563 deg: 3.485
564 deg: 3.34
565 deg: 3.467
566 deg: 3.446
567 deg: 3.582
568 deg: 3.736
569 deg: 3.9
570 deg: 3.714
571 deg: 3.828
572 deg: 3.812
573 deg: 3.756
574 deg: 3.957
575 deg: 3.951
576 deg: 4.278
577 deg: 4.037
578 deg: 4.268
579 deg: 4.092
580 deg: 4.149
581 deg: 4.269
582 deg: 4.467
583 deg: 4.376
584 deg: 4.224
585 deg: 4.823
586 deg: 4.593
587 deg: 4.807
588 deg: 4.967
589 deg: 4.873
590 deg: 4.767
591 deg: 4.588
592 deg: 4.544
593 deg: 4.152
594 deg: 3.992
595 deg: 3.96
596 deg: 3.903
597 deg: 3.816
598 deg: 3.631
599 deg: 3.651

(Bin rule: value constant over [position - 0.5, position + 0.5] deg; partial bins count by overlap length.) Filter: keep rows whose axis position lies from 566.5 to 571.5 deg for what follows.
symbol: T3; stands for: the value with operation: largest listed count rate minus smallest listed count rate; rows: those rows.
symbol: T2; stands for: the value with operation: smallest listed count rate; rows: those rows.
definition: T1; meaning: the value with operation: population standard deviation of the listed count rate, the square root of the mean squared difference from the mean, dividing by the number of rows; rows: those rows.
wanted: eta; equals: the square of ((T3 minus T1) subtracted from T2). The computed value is 11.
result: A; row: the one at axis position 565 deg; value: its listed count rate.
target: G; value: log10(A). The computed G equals 0.54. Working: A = 3.467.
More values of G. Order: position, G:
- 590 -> 0.68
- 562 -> 0.53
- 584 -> 0.63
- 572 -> 0.58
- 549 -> 0.56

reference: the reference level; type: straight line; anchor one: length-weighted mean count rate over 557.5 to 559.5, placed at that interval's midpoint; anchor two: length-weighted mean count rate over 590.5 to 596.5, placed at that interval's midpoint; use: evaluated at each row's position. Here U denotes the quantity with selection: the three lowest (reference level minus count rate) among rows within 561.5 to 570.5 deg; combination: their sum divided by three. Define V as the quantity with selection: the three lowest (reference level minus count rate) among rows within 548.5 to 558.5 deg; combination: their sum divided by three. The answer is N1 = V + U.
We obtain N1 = -1.0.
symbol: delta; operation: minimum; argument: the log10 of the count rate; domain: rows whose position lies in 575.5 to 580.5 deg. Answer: 0.61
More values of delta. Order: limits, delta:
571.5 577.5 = 0.57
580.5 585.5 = 0.63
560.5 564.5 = 0.51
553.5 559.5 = 0.51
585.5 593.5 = 0.62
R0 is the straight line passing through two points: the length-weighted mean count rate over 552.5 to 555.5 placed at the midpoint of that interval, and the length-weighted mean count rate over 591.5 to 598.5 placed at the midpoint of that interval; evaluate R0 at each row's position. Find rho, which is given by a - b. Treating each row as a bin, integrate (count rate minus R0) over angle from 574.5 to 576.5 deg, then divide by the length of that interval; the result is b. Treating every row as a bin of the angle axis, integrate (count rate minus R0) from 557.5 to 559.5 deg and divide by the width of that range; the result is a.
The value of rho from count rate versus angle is -0.7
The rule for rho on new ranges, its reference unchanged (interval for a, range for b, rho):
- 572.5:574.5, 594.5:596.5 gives 0.1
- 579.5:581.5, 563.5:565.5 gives 0.7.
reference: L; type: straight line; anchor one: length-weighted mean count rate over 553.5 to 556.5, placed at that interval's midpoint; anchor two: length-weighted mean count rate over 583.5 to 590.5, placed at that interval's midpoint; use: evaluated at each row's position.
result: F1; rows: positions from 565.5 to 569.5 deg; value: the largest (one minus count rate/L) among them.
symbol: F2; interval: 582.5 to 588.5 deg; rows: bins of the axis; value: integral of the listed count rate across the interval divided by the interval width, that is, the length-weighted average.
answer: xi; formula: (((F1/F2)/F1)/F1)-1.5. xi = 0.3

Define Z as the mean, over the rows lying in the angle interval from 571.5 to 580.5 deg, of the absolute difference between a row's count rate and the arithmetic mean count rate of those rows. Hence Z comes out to 0.15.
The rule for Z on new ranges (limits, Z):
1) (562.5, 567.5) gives 0.06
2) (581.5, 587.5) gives 0.19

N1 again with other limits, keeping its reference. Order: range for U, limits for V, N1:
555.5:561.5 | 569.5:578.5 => -0.6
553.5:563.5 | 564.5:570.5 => -0.6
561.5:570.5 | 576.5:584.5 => -0.8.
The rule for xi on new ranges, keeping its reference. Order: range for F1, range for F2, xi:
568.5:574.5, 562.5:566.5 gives 1.3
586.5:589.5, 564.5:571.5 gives -18.9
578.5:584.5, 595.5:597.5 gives 1.6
